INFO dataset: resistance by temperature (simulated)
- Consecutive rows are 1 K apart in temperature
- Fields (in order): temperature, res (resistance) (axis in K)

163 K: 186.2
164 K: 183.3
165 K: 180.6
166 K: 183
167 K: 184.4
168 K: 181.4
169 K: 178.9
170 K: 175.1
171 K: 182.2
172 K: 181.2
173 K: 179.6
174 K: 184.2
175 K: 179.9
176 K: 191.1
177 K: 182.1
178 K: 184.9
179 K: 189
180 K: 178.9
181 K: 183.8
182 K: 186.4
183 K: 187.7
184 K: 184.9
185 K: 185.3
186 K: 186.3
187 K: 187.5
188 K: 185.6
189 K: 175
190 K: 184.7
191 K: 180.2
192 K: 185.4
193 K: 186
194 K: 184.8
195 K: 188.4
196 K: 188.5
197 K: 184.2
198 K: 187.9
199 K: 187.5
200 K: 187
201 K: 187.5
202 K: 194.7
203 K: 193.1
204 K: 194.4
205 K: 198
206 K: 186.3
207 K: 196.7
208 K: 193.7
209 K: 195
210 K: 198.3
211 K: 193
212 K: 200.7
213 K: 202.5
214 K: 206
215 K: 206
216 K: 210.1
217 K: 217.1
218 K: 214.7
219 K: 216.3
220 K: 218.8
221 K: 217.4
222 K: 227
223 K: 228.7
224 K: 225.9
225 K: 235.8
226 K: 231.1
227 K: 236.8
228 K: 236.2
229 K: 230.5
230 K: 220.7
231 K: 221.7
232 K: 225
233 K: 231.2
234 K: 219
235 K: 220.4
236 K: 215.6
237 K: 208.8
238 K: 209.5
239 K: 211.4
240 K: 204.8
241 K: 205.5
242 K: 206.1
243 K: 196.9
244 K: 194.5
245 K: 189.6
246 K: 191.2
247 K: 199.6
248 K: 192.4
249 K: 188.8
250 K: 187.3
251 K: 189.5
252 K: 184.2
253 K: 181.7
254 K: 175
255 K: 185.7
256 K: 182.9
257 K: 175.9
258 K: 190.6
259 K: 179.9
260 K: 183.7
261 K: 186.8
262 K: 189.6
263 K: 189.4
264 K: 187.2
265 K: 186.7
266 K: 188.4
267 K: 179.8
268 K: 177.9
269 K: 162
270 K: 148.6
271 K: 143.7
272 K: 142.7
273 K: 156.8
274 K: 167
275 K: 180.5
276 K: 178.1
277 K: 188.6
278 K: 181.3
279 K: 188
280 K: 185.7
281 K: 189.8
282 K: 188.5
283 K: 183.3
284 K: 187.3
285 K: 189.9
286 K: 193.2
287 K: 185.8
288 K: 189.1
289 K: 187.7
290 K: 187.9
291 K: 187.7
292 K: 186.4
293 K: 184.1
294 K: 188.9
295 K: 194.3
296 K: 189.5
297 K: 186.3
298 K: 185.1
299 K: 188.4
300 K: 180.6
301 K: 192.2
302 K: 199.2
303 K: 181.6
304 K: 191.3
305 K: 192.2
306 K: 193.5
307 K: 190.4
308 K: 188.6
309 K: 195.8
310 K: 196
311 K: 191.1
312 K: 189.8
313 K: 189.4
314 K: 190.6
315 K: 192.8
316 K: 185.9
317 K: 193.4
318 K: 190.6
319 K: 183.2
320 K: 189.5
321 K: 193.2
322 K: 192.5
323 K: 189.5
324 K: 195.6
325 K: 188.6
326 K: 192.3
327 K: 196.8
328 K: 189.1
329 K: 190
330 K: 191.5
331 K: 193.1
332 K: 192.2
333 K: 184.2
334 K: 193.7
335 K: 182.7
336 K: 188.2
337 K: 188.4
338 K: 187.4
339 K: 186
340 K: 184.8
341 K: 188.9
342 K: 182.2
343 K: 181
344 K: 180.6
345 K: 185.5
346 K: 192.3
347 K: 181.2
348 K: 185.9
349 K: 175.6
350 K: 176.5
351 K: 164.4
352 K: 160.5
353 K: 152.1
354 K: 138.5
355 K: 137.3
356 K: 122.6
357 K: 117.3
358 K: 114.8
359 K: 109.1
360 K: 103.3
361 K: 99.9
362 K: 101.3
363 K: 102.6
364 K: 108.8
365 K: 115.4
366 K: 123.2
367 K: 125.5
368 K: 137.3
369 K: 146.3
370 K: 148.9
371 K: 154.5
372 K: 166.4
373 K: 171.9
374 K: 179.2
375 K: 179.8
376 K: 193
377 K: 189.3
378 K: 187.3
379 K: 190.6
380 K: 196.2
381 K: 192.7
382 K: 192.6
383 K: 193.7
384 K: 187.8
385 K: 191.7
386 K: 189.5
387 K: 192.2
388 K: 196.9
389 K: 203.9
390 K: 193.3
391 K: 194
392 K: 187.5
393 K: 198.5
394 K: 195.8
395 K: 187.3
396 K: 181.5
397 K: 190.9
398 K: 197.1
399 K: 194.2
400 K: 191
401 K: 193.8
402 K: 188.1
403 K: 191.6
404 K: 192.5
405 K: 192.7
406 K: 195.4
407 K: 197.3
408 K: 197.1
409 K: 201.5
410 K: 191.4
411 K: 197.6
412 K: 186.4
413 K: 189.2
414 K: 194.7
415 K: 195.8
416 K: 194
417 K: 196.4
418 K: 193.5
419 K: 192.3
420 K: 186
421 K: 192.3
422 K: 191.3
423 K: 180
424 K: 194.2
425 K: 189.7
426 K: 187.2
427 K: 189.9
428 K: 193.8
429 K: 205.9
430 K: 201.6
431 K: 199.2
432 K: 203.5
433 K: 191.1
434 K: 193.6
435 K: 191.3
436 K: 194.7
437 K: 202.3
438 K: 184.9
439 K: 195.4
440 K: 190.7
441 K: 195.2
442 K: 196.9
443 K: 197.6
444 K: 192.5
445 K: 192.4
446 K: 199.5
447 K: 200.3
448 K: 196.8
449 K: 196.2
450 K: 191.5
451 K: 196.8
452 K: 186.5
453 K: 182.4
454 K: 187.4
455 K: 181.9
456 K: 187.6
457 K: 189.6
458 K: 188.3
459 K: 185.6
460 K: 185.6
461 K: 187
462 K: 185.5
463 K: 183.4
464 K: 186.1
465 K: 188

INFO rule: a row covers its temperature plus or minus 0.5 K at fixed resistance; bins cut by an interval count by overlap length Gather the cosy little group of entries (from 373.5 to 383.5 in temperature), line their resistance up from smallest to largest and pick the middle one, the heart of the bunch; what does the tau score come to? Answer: 192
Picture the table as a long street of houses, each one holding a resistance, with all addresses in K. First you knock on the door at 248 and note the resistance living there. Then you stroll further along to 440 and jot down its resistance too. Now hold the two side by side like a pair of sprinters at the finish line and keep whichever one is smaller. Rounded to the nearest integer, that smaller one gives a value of 191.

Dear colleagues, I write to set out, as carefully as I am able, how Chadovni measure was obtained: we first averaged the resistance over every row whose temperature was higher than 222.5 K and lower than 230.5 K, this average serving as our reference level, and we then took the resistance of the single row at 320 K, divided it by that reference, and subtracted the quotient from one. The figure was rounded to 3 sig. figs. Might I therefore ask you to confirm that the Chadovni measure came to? 0.179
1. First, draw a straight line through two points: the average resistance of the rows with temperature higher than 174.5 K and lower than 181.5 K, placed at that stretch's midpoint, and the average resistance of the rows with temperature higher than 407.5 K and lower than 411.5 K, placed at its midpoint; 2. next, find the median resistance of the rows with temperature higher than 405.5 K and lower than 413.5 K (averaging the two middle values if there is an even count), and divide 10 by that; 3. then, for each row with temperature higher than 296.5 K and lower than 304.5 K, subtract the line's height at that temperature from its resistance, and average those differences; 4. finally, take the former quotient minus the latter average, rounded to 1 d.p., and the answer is 2.9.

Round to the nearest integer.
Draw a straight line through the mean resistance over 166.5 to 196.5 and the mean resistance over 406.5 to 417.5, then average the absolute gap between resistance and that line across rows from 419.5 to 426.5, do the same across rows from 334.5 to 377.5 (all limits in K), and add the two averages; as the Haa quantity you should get 43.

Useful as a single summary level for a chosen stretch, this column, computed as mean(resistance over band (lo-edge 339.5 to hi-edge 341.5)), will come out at 187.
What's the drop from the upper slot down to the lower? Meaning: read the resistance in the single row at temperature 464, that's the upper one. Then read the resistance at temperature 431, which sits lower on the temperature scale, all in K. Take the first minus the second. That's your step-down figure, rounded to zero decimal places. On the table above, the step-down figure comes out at -13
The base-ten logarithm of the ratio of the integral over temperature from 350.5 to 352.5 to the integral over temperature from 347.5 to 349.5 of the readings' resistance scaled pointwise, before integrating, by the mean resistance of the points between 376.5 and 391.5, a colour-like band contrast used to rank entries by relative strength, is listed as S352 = -0.046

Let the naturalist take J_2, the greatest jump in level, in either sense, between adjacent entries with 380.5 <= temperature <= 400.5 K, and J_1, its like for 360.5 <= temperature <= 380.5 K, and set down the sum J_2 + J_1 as 24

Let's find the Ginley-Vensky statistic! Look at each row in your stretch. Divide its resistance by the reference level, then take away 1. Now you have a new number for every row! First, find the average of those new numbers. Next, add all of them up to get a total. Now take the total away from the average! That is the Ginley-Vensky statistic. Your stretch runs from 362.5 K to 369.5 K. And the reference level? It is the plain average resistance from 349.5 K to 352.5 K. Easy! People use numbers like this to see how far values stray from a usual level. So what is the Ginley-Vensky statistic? 1.6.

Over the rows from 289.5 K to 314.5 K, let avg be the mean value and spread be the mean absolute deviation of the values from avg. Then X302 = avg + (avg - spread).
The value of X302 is 376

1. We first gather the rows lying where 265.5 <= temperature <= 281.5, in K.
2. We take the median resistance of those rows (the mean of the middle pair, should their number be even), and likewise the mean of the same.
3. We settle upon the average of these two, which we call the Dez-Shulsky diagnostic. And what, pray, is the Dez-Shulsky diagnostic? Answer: 176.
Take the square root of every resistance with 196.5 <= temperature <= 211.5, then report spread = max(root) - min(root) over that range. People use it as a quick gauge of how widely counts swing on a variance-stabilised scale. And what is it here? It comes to 0.5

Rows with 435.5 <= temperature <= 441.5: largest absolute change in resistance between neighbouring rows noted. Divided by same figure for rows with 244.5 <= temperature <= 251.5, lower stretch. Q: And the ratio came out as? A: 2.1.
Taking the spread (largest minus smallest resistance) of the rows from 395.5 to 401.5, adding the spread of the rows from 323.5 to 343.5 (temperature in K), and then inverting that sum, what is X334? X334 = 0.032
